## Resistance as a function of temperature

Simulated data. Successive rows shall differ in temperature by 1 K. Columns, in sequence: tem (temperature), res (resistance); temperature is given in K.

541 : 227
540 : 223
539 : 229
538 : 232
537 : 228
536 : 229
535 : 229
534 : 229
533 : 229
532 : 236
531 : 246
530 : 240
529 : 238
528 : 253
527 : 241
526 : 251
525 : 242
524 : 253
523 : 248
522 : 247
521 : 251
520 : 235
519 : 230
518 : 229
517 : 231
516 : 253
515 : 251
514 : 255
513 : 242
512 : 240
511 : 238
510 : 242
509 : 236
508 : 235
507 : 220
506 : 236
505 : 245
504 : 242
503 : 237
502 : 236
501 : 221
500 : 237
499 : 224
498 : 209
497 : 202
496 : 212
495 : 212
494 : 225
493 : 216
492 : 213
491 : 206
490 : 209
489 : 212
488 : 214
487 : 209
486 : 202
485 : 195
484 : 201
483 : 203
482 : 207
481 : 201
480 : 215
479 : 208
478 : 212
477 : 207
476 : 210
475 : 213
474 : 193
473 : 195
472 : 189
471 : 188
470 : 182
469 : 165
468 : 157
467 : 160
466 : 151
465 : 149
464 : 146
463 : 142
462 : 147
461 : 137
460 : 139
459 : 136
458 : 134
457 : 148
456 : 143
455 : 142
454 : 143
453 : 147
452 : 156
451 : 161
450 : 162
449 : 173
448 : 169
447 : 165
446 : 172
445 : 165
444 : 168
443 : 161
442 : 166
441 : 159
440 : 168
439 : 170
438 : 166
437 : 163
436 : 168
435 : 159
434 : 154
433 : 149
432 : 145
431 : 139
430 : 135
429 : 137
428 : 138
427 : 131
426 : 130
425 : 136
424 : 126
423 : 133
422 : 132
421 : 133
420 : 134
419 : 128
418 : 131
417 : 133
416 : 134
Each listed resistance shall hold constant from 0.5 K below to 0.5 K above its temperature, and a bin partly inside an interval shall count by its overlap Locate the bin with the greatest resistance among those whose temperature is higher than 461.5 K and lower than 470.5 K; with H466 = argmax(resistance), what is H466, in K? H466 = 470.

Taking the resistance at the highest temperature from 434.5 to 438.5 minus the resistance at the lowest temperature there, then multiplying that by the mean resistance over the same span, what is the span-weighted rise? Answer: 1148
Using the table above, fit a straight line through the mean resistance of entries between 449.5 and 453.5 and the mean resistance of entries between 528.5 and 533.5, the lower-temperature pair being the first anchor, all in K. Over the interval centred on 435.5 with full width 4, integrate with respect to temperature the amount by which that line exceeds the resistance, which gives -83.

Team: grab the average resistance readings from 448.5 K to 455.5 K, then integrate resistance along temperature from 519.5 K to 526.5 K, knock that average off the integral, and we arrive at 1572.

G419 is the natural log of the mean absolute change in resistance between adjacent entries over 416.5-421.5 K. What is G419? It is 1.10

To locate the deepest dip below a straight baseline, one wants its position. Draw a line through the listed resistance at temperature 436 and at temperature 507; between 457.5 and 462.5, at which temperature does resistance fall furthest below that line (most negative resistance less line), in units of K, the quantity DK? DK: 458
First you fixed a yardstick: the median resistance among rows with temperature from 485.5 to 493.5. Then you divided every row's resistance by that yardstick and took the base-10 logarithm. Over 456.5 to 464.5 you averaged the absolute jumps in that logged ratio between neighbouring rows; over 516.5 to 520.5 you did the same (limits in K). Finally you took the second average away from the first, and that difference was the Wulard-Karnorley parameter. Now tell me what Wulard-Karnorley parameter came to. 0.013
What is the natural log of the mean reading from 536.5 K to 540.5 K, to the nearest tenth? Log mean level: 5.4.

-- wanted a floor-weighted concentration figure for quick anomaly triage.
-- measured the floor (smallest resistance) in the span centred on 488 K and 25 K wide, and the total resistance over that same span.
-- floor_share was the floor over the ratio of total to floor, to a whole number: 7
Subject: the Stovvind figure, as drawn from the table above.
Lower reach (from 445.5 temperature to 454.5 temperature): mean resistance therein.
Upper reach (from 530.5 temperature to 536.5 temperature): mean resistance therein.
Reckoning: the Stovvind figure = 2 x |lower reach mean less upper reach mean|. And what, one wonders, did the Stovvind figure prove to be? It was 144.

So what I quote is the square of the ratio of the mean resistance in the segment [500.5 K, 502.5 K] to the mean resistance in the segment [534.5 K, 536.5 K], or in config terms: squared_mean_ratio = 1.0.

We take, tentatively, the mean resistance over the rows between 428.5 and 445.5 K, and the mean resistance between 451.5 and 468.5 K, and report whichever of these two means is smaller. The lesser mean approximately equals 146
